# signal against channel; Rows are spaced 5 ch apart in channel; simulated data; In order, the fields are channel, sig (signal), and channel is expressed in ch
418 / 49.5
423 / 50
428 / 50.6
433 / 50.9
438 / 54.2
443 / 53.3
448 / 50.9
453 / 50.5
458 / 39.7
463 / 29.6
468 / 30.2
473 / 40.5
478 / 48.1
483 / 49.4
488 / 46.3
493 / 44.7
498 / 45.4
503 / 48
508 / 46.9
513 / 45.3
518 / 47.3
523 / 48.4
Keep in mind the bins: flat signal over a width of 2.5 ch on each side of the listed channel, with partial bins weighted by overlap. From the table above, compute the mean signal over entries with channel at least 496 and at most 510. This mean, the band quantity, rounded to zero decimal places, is 47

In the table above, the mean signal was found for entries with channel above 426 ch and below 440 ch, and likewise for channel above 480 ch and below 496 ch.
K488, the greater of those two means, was 51.9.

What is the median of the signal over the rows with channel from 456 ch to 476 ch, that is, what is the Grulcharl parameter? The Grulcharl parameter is 35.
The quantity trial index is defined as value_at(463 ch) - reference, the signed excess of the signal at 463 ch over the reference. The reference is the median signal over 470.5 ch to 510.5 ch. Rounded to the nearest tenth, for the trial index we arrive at -17.0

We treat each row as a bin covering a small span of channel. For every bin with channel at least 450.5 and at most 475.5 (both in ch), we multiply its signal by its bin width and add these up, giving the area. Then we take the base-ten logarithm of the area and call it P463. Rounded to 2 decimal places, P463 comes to 2.98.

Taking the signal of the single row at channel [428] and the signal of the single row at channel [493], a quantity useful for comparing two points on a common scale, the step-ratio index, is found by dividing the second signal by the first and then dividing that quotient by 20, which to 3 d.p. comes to 0.044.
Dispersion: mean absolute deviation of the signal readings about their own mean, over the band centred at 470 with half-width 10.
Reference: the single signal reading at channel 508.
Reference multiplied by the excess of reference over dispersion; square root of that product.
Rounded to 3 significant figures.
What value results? 43.2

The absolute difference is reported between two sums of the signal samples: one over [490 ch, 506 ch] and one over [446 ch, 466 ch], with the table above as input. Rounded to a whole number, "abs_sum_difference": 33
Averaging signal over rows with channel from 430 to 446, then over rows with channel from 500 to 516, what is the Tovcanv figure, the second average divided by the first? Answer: 0.89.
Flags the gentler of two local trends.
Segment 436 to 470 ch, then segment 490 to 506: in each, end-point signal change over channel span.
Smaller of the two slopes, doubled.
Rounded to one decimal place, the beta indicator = -1.6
